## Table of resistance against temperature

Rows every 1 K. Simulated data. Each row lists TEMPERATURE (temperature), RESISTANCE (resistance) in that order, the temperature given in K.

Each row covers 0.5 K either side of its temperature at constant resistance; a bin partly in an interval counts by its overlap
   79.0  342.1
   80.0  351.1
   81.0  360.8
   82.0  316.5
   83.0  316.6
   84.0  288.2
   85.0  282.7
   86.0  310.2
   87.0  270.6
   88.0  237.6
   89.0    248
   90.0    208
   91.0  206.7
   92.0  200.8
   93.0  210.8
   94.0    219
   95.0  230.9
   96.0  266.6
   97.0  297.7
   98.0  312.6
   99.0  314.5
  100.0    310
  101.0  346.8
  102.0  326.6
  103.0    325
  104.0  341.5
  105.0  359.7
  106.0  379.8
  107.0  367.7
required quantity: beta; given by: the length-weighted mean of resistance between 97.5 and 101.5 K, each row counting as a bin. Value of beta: 321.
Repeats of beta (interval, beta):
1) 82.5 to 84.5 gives 302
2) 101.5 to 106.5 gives 347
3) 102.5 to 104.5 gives 333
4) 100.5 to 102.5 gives 337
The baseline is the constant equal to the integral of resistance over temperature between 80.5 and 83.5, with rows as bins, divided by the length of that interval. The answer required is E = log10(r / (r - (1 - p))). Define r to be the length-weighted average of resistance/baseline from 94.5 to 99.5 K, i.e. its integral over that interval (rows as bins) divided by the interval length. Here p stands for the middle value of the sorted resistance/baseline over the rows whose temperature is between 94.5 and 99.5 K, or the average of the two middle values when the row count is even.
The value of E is 0.05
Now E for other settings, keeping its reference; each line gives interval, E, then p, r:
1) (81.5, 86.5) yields 0.03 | 0.94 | 0.91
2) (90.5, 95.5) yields 0.36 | 0.64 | 0.64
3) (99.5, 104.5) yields 0.01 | 0.99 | 1.00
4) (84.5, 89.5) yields 0.11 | 0.82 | 0.81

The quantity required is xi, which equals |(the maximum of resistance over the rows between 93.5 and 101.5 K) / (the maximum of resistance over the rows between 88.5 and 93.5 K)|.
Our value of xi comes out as 1.4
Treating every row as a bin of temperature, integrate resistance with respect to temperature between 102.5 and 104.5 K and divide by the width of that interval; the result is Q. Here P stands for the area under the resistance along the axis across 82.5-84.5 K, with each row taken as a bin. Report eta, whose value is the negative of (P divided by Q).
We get -1.8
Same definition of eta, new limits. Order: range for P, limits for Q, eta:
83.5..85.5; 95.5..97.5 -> -2.0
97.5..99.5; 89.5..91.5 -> -3.0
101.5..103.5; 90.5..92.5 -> -3.2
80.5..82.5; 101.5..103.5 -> -2.1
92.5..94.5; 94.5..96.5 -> -1.7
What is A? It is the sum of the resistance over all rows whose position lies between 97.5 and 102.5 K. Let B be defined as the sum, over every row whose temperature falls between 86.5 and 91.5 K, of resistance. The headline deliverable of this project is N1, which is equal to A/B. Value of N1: 1.4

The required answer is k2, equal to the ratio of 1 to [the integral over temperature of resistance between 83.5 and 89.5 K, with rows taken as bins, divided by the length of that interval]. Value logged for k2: 0.0037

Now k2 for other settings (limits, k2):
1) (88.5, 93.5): 0.0047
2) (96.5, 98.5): 0.0033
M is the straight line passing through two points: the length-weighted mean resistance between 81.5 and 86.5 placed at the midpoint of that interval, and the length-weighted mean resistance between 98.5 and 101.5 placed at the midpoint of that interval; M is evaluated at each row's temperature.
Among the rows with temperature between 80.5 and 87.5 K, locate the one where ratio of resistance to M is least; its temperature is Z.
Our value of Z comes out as 87.0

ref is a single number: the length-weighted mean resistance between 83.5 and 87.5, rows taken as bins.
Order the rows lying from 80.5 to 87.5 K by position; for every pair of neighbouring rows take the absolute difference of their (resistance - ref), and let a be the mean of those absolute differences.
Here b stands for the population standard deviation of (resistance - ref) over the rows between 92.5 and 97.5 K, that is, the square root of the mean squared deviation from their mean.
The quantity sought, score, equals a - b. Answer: -8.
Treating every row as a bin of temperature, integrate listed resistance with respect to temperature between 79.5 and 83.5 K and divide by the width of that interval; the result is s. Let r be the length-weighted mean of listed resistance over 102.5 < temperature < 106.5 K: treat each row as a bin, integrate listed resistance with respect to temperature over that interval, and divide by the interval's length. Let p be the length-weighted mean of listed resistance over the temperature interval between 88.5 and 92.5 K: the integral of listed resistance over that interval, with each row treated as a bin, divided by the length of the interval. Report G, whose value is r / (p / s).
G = 548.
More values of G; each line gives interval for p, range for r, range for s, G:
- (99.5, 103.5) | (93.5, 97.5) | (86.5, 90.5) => 187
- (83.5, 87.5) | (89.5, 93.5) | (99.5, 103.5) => 235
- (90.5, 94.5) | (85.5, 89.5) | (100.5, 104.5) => 427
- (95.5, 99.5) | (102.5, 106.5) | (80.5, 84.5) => 378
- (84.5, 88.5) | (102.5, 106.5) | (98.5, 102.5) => 414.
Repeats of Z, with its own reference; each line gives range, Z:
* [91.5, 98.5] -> 92.0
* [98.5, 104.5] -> 100.0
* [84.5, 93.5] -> 92.0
